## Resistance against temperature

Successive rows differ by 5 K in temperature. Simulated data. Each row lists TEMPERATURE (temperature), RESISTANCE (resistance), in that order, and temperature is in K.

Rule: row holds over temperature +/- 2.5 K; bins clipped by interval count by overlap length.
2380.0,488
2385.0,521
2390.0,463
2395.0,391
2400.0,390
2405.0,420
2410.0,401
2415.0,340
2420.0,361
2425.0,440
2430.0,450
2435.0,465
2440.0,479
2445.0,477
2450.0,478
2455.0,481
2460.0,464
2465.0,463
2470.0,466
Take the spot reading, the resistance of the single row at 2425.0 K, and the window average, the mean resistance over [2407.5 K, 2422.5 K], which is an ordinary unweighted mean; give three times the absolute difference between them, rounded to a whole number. 218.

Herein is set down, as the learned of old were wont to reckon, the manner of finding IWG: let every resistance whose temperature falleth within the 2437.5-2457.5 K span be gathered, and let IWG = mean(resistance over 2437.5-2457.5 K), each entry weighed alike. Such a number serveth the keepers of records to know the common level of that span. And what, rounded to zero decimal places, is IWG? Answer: 479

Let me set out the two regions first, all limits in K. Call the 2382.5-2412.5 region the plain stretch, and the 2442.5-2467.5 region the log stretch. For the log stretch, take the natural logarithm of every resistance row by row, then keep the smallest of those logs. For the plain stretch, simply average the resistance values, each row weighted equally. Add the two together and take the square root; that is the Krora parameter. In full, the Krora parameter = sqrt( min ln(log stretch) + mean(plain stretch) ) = 20.9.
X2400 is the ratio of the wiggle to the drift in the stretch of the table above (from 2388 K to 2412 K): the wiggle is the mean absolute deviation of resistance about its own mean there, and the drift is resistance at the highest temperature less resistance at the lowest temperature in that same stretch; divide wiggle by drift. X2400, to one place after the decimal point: -0.4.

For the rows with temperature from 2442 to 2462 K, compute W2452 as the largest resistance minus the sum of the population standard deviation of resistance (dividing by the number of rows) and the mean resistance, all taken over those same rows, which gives -1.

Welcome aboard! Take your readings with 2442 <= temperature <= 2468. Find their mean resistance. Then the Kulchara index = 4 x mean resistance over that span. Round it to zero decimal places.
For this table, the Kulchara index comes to 1890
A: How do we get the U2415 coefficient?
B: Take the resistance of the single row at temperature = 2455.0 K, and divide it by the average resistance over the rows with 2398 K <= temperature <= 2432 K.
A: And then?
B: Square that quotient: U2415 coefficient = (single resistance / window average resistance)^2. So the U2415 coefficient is 1.4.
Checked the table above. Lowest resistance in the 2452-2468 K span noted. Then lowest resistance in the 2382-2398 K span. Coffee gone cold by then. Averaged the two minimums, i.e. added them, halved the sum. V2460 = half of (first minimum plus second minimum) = 427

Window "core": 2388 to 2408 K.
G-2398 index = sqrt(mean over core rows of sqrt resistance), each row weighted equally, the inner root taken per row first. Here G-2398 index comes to 4.51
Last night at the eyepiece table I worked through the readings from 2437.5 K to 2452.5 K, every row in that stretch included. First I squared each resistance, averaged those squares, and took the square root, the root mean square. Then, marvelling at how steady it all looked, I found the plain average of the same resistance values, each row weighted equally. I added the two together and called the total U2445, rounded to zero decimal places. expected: 956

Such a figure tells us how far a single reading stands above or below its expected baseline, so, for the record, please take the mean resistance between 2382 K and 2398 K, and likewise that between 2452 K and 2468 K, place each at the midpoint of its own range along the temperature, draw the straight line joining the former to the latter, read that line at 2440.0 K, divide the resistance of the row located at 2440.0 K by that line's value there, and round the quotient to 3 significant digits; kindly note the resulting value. 1.03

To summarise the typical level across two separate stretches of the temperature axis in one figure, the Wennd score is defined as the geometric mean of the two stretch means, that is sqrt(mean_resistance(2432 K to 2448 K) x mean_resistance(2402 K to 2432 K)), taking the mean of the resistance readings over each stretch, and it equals 436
